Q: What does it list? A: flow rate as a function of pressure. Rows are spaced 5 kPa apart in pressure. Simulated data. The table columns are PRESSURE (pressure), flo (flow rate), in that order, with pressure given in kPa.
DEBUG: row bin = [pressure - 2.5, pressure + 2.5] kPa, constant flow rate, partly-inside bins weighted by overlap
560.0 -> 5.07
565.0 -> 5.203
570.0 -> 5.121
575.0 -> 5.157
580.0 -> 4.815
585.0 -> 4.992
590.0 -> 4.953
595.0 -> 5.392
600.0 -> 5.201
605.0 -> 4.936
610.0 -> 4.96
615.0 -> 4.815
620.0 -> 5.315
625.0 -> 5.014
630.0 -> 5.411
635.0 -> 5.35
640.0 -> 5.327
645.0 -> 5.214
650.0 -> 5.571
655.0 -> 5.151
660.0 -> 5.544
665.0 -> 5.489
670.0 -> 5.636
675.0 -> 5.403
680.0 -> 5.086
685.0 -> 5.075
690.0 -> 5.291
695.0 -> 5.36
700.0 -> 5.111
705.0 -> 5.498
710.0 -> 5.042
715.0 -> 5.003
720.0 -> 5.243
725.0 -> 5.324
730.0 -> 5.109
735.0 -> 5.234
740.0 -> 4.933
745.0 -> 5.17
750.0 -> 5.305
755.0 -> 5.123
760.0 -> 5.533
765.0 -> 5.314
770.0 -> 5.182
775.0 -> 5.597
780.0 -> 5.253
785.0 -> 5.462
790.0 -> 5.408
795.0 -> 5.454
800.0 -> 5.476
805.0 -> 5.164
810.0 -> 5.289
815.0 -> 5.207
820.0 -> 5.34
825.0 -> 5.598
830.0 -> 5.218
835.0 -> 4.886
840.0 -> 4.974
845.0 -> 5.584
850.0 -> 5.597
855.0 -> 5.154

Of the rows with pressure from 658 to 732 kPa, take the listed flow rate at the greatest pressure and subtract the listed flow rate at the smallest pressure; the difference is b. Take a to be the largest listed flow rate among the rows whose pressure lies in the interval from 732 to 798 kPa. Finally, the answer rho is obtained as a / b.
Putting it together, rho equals -13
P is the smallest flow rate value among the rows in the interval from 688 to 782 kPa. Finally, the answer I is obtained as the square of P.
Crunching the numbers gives 24.3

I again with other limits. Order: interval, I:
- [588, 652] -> 23.2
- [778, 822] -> 26.7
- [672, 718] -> 25.0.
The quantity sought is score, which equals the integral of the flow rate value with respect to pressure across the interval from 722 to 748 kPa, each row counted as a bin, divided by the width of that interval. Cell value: 5.16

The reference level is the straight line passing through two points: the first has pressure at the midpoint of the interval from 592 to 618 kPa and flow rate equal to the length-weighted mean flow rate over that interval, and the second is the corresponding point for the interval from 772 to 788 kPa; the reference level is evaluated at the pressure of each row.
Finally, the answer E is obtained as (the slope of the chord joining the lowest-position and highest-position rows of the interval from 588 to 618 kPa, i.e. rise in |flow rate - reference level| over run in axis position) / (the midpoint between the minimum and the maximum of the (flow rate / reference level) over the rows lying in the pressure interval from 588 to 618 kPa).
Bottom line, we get 0.008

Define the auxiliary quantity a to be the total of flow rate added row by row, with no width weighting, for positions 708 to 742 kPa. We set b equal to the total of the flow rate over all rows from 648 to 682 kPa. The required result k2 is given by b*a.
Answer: 1359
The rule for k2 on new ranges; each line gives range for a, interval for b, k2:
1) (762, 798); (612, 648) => 1373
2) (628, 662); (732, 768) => 1375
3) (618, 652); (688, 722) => 1360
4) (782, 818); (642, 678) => 1424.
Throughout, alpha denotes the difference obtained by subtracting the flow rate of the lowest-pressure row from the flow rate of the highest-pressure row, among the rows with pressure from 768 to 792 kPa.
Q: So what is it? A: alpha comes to 0.23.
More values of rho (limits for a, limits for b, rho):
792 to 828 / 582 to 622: 17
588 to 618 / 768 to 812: 50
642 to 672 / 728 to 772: 77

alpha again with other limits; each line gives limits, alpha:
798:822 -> -0.14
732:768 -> 0.08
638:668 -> 0.16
